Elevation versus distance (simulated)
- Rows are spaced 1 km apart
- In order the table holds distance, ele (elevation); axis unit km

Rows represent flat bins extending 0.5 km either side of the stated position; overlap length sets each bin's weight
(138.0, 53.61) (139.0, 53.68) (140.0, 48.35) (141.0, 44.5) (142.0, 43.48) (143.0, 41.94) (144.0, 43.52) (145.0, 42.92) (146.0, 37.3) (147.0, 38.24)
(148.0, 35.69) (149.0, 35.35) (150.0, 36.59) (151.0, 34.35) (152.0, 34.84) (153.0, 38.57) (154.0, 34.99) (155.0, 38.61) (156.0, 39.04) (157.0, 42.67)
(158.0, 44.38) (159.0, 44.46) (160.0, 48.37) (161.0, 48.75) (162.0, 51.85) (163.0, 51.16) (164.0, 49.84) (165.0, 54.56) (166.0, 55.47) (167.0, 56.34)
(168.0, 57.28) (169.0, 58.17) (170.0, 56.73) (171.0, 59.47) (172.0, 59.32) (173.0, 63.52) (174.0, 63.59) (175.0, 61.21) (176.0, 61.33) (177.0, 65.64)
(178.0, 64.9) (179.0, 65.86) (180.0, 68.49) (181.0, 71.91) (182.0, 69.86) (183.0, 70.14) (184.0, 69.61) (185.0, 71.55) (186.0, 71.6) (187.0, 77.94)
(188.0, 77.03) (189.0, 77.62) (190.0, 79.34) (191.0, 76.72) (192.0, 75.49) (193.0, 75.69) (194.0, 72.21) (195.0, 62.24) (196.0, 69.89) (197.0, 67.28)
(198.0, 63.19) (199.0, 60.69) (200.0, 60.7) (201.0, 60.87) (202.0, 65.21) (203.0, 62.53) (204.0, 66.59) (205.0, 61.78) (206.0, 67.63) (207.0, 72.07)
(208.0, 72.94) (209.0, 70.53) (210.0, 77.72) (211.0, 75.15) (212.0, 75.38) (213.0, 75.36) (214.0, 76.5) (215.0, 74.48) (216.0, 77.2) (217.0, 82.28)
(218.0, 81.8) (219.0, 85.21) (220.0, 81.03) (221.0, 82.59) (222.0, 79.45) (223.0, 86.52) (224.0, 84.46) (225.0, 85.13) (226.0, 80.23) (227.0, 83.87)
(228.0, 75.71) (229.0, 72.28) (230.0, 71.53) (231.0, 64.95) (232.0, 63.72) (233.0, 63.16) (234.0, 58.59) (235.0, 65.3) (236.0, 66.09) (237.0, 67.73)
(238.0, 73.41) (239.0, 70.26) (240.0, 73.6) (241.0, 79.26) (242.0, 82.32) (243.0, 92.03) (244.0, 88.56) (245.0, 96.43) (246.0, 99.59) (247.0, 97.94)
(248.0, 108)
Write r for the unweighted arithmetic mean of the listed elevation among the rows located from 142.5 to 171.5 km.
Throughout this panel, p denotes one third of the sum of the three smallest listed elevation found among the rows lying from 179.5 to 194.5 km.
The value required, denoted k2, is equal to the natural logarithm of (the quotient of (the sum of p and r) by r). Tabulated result 0.93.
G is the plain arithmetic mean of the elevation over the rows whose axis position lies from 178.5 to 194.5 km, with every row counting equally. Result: 73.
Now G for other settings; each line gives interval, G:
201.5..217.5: 72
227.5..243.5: 71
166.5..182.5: 63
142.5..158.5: 39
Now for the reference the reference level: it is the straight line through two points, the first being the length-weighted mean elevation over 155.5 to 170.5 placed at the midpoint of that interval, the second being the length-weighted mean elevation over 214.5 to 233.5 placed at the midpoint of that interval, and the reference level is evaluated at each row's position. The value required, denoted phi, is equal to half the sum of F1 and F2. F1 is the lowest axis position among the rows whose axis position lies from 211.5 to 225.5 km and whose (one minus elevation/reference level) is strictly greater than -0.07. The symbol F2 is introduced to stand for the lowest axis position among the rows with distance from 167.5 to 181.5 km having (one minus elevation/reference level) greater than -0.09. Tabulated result 190.0 km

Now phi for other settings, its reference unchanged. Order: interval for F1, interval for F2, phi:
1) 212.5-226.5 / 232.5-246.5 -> 223.0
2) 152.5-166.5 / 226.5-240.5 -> 190.0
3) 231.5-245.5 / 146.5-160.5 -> 189.5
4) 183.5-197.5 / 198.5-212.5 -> 197.0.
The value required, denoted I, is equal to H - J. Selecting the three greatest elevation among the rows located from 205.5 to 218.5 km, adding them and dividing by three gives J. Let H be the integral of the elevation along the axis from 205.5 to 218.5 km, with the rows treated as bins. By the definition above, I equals 898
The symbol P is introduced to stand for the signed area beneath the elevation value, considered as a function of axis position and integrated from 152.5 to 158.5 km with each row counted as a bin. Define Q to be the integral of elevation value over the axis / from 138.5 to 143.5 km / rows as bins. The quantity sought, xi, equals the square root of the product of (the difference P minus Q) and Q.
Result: 38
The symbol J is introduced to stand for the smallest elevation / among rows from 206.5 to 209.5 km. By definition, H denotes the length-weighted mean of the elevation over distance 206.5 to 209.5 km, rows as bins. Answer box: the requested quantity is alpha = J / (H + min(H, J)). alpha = 0.495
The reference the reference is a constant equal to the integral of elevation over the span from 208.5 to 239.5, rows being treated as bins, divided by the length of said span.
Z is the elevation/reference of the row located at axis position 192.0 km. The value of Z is 1.01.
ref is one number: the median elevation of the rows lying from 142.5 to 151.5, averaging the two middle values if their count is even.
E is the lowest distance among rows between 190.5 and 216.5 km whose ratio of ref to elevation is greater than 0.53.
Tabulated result 195.0 km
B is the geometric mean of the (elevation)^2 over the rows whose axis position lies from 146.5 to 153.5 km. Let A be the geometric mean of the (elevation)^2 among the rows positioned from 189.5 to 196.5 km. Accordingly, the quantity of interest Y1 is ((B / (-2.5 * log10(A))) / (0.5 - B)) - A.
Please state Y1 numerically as -5312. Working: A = 5312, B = 1311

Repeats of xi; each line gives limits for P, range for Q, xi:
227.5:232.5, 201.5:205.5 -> 154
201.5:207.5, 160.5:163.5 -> 192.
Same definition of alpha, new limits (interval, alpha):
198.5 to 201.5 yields 0.500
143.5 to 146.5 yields 0.475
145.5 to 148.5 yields 0.490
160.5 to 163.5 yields 0.491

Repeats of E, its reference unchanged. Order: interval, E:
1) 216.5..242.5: 231.0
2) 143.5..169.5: 144.0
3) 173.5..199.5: 174.0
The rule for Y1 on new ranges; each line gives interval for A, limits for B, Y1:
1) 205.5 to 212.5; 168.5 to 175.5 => -5328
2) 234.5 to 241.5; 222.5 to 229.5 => -4993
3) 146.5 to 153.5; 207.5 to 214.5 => -1310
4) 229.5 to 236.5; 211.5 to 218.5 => -4181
